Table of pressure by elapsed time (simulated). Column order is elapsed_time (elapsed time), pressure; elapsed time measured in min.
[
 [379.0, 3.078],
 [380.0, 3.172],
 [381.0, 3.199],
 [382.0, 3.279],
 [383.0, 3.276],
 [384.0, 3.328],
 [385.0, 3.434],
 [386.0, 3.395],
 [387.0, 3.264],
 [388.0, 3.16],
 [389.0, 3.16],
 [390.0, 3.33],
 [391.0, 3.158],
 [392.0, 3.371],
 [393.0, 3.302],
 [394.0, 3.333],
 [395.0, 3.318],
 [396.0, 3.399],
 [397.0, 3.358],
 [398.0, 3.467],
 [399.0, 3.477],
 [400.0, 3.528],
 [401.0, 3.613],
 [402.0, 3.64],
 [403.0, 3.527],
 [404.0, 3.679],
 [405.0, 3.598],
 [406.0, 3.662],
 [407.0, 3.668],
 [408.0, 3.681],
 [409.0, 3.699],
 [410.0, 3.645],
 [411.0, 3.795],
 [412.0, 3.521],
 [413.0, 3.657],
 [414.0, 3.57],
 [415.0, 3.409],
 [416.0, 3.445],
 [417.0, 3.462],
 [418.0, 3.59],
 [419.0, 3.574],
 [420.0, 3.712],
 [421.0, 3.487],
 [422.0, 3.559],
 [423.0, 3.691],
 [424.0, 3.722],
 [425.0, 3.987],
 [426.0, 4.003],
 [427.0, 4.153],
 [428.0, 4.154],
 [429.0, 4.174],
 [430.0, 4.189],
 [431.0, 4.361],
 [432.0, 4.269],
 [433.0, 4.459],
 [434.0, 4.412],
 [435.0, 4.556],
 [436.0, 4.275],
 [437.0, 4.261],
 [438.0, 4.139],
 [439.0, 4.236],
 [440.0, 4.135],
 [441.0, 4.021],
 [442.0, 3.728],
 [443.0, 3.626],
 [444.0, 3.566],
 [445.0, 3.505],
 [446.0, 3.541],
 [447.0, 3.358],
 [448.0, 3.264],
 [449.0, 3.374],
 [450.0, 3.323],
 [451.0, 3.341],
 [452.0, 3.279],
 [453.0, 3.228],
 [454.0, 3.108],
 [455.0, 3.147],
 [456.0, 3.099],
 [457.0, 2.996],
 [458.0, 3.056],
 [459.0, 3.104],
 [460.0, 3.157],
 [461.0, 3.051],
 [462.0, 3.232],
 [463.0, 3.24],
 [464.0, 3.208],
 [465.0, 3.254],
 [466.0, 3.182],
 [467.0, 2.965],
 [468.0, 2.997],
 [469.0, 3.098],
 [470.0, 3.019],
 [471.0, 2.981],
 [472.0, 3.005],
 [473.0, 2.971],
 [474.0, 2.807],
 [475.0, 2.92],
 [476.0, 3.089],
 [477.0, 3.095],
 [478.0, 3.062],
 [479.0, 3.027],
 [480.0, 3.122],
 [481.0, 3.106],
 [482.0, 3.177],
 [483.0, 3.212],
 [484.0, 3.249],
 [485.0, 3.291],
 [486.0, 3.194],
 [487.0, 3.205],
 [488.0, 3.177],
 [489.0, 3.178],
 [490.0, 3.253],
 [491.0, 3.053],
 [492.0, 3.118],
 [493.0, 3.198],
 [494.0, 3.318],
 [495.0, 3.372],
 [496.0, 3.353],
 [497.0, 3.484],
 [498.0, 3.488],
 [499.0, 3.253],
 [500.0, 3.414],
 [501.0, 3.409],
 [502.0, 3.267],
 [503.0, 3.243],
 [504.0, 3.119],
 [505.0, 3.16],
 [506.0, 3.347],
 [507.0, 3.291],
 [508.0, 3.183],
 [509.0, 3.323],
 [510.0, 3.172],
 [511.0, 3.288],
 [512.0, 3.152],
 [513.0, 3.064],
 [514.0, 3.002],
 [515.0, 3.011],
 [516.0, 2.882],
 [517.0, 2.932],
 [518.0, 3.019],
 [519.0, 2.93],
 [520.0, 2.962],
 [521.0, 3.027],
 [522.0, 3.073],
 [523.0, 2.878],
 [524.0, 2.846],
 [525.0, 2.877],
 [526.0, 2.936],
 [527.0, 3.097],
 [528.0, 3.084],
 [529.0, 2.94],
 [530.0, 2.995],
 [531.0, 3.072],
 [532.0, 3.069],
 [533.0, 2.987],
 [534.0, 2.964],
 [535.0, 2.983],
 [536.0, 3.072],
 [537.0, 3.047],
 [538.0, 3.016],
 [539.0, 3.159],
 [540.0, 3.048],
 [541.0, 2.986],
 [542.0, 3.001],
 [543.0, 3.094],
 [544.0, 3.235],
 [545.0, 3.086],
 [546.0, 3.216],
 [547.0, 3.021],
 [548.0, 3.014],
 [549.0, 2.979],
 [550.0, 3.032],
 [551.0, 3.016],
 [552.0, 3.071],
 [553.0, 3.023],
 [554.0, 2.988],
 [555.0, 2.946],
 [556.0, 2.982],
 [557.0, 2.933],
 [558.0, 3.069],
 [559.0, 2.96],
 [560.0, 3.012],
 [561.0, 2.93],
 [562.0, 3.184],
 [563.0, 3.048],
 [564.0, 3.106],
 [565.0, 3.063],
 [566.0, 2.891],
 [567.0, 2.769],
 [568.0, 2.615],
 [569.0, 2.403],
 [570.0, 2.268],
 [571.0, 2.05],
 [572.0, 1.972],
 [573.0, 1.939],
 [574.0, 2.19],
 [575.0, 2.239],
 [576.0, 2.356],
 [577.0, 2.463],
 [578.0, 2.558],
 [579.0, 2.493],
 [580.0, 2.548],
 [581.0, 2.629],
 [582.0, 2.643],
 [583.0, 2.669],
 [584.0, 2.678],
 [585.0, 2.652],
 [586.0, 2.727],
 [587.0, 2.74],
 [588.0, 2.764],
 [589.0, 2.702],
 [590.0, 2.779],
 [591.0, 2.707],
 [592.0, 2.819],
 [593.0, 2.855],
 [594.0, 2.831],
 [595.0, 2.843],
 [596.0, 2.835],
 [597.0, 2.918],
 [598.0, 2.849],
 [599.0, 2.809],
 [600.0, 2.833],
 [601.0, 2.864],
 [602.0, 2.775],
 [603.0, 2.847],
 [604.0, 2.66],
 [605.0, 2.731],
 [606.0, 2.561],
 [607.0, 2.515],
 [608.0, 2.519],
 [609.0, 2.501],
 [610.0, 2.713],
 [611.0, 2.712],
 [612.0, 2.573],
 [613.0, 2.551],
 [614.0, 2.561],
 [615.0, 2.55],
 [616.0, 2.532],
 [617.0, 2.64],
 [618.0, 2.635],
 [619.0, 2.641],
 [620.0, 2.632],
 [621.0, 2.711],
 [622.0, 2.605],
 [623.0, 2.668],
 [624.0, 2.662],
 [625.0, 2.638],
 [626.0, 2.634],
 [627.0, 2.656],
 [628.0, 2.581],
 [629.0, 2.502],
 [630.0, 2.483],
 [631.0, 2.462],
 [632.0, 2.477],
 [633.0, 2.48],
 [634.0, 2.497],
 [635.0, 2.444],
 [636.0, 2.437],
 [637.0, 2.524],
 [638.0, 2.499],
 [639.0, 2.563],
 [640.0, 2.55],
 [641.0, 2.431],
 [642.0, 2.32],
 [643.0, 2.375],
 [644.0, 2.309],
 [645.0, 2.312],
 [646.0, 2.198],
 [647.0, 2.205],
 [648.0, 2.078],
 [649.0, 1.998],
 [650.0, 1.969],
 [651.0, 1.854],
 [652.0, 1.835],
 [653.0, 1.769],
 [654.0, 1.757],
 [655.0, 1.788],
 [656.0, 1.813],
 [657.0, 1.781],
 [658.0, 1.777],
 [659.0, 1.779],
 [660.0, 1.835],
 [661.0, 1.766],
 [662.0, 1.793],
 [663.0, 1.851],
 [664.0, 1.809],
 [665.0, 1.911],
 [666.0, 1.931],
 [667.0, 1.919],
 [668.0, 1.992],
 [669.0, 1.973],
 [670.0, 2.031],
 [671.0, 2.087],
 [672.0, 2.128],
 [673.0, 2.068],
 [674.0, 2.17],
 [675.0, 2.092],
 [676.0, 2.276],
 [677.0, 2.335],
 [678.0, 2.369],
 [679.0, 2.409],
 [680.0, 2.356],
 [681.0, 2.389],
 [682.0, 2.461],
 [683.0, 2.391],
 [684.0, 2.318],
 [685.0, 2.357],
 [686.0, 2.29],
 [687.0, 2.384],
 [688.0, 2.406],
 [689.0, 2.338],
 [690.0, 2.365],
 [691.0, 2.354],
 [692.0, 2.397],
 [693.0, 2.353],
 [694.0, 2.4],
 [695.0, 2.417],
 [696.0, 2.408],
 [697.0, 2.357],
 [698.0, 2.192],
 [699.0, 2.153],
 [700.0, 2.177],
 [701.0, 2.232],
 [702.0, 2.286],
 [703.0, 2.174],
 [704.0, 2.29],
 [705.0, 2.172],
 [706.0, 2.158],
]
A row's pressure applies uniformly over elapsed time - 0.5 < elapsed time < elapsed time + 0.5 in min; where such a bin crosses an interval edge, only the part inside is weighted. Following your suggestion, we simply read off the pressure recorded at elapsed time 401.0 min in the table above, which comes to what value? 3.613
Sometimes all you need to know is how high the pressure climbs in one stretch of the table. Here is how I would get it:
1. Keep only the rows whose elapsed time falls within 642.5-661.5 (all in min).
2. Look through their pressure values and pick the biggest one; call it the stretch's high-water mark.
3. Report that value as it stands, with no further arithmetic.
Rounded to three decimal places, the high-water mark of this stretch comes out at 2.375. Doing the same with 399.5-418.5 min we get 3.795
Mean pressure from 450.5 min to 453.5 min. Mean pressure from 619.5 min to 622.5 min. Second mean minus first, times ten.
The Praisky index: -6.3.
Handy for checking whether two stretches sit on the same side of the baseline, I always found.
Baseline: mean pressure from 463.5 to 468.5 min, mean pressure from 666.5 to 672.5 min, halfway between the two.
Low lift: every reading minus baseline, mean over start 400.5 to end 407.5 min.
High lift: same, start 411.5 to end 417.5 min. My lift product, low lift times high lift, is 1.0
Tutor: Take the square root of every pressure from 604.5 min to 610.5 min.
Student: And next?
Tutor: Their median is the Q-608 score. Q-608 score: 1.59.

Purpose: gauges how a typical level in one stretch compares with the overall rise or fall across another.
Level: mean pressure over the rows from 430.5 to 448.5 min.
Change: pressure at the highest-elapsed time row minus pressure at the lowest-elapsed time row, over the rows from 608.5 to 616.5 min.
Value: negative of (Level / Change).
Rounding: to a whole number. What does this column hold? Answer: -129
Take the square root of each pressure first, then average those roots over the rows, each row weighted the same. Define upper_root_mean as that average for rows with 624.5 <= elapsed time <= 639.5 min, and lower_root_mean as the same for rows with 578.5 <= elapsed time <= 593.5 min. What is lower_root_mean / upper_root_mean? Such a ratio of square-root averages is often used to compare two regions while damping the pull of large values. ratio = 1.033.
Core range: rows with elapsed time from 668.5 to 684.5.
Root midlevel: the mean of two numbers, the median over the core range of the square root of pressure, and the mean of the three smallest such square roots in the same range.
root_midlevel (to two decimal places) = 1.47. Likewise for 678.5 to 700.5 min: 1.51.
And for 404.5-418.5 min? 1.88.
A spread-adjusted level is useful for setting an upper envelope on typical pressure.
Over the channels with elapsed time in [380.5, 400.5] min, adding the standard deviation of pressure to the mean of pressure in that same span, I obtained 3.43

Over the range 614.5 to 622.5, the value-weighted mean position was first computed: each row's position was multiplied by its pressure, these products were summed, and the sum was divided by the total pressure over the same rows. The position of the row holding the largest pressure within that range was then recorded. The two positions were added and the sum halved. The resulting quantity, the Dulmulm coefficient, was 619.8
